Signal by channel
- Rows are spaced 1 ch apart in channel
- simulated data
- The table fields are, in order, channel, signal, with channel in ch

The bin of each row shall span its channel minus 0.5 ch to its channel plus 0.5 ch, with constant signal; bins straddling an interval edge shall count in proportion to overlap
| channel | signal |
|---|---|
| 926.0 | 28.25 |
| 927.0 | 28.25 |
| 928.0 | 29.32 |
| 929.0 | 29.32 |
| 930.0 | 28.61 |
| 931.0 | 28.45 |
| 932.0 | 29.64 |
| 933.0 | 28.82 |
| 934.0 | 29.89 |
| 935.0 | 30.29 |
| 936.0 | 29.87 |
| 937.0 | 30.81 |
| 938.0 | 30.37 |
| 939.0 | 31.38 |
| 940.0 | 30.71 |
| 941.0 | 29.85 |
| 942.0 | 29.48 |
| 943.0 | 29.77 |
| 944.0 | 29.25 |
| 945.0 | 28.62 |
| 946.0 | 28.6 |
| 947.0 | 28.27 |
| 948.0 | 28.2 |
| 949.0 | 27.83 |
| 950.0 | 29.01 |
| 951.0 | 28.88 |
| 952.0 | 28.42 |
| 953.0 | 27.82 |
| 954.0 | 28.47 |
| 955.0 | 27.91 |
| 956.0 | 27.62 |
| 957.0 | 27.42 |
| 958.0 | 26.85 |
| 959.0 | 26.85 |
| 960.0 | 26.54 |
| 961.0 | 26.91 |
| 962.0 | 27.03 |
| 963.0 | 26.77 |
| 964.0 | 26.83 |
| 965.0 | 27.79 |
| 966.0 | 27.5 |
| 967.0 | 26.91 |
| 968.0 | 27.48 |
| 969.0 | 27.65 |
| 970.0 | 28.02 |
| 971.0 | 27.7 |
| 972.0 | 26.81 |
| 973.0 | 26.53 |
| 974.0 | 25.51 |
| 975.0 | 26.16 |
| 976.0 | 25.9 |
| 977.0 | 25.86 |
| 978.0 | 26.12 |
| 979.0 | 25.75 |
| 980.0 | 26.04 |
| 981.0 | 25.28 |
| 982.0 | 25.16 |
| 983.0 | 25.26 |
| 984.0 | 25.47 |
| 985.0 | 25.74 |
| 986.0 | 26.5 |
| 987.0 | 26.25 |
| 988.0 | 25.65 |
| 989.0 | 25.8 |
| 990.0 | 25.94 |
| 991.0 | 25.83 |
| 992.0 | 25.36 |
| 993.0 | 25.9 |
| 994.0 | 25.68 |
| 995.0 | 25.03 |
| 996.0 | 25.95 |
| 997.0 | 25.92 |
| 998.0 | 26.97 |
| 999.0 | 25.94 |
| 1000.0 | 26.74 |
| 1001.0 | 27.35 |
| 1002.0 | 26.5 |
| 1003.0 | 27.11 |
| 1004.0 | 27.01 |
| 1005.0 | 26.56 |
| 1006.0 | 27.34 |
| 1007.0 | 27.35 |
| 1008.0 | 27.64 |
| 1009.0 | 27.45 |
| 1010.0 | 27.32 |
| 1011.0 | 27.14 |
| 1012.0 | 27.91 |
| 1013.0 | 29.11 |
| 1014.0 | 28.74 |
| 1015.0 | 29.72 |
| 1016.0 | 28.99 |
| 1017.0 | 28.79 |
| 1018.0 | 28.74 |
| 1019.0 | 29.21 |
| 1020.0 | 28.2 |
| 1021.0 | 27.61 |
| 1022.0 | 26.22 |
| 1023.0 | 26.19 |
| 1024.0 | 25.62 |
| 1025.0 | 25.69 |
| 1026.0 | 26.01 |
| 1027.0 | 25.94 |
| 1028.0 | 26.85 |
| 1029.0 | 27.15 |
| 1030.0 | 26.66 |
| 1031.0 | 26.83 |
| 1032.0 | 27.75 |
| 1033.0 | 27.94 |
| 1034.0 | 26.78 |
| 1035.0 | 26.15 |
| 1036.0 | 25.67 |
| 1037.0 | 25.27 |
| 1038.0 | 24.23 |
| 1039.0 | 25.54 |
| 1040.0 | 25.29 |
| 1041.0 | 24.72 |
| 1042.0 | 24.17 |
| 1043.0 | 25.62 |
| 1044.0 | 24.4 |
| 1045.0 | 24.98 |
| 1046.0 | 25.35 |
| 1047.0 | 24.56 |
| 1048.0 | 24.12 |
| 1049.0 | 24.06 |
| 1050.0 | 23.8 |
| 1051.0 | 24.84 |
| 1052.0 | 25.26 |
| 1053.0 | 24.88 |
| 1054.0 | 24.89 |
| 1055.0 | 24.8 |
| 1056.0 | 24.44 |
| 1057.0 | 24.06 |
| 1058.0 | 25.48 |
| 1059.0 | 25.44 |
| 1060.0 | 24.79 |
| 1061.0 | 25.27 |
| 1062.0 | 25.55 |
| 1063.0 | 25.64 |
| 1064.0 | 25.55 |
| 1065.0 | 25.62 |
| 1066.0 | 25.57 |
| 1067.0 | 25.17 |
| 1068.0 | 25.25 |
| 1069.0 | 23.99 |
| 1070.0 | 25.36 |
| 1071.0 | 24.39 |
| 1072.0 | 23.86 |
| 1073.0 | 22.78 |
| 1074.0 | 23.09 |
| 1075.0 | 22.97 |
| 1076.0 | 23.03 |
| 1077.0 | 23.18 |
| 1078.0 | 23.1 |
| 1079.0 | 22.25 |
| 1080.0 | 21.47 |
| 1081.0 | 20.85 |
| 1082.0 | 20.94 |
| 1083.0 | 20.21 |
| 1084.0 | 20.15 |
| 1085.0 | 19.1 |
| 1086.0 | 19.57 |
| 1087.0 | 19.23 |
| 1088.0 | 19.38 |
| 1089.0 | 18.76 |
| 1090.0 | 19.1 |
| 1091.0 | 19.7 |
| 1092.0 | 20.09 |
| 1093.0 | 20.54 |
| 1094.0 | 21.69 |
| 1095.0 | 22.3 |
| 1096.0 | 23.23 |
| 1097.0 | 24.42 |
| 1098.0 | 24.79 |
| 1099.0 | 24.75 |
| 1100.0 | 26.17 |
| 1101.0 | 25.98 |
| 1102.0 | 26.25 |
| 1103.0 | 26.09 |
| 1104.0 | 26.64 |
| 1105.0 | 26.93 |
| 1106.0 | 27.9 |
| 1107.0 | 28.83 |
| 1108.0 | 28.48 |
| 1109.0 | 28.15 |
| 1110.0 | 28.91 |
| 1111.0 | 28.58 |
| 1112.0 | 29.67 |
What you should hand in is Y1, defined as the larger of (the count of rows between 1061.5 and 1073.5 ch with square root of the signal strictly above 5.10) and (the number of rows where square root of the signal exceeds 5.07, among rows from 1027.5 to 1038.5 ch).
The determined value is 8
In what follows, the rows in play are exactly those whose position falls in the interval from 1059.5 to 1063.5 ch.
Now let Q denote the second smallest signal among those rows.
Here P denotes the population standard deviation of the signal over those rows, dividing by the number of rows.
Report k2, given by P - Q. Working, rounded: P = 0.33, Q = 25.27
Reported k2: -24.9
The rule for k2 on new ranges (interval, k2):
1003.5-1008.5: -26.6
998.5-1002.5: -26.0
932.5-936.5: -29.3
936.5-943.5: -29.1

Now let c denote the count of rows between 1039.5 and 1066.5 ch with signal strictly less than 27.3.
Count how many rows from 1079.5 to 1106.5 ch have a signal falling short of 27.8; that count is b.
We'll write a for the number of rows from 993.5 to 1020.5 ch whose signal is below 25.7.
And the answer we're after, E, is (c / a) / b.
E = 0.52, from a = 2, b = 26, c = 27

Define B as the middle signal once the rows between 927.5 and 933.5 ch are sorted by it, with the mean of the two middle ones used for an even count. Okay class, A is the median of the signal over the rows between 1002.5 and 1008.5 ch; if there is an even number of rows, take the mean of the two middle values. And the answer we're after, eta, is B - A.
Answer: 1.8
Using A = 27.2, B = 29.1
